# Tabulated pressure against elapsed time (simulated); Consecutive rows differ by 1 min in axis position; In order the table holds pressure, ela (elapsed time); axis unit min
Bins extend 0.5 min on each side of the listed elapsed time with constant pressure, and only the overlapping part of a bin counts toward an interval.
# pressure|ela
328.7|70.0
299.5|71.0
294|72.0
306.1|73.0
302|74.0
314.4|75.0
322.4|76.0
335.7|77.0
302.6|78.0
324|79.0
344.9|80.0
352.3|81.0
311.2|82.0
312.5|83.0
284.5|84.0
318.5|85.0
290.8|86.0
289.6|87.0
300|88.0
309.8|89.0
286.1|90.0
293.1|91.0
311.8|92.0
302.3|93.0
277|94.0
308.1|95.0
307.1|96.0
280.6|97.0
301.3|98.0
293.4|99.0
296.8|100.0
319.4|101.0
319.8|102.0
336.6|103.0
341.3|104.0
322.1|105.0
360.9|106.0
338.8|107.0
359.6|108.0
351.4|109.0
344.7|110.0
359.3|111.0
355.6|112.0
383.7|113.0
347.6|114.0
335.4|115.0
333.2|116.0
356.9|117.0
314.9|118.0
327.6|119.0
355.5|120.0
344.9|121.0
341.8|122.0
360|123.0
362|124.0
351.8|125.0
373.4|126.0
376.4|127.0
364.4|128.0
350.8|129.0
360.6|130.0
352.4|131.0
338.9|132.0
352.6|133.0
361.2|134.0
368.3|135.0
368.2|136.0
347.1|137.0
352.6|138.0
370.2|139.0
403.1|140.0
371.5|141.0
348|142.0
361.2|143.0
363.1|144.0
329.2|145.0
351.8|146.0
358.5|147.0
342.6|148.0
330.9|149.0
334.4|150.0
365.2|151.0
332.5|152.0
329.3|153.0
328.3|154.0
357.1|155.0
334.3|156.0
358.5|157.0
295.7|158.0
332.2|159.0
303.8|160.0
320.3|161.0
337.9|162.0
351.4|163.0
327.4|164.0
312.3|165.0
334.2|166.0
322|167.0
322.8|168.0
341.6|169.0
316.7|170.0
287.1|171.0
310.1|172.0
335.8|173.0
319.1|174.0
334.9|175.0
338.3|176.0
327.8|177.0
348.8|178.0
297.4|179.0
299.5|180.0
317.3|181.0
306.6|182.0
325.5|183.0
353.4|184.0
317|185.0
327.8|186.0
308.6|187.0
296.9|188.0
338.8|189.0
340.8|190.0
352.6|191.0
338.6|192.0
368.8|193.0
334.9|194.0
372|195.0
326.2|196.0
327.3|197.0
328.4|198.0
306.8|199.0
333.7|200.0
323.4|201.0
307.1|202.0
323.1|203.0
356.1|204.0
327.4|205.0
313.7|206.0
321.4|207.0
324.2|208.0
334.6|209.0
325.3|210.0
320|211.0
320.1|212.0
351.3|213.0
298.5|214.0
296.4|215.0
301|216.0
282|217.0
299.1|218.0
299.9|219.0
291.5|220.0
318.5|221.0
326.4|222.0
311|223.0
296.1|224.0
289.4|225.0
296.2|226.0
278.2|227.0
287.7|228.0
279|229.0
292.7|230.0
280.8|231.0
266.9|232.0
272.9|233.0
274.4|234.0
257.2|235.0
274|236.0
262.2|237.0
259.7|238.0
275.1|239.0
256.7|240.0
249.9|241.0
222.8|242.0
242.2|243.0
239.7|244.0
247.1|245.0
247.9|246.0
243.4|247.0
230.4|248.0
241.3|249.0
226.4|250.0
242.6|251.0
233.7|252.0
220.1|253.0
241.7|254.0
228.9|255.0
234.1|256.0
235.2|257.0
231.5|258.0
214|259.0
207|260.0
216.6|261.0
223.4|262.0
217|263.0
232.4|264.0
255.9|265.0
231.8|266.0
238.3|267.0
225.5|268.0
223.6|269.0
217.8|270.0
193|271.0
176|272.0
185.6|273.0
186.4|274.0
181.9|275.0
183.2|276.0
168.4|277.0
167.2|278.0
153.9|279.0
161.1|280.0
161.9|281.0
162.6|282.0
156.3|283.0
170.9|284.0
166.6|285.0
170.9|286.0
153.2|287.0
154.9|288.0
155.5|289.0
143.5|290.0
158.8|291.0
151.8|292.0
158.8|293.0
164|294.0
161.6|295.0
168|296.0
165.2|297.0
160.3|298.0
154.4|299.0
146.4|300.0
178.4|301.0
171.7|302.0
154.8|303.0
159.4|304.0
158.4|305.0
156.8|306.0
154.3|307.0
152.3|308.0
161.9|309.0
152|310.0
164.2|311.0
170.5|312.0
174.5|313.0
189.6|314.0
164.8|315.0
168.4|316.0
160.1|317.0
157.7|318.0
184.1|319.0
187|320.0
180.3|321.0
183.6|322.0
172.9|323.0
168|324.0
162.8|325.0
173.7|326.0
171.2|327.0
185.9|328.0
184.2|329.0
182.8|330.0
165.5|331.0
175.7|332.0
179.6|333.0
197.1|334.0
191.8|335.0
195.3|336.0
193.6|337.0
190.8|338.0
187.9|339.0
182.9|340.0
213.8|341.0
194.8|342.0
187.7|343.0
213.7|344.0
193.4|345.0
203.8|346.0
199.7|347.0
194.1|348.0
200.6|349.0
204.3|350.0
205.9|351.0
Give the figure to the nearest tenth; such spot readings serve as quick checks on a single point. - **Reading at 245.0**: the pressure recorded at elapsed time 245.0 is 247.1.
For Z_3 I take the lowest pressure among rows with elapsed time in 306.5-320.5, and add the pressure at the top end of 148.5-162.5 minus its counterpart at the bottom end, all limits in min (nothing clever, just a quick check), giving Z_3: 159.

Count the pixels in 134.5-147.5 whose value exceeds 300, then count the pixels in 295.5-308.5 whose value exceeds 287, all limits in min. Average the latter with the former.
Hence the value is 6.50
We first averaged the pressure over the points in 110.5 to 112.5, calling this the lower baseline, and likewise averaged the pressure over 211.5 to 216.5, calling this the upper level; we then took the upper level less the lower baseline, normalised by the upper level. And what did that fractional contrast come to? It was -0.1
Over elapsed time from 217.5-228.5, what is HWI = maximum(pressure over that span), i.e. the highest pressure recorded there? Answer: 326.4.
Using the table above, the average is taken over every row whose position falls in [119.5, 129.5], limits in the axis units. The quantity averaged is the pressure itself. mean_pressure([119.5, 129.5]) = 358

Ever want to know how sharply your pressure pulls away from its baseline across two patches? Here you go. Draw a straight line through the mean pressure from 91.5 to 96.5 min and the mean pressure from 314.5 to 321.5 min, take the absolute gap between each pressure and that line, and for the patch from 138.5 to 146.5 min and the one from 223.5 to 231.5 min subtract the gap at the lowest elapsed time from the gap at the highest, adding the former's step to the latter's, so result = -26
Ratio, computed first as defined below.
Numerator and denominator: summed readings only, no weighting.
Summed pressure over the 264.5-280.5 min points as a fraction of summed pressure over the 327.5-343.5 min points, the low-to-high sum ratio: 1.05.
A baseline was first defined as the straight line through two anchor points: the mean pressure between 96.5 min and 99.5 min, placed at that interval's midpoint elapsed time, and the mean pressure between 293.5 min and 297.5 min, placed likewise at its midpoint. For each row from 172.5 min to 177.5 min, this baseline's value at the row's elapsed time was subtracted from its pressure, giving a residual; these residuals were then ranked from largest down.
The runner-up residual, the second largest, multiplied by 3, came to 278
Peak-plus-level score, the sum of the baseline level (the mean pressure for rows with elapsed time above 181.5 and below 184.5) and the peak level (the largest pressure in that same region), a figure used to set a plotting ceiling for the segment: 682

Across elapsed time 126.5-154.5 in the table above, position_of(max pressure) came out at 140.0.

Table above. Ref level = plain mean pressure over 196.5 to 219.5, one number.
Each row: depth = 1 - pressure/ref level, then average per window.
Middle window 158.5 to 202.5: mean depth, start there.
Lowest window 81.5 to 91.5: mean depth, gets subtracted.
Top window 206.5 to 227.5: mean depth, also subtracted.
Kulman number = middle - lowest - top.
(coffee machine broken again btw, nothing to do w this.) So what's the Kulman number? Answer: -0.12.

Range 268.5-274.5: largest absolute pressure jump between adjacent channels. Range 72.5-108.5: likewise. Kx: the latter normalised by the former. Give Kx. 1.7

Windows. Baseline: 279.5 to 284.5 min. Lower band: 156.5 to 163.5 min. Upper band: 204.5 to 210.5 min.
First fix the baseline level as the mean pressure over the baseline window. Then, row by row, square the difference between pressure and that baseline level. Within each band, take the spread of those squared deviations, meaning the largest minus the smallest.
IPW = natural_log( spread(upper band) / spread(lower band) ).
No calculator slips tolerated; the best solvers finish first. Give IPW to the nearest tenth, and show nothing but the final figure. -1.1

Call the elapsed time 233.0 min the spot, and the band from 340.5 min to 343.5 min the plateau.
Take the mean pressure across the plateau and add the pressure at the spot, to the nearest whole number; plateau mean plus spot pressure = 472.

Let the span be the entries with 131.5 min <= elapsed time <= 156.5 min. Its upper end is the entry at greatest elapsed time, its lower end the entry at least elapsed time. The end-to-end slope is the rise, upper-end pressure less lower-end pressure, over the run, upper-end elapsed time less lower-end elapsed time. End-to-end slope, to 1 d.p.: -0.2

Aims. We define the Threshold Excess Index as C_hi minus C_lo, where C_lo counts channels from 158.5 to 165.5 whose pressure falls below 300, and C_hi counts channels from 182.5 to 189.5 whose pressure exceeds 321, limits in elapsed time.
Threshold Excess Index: 4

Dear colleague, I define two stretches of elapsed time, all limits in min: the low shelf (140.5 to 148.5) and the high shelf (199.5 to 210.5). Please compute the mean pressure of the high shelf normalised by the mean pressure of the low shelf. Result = 0.92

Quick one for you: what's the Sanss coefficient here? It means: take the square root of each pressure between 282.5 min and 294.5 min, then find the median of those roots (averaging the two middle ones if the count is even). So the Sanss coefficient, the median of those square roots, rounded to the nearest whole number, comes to 13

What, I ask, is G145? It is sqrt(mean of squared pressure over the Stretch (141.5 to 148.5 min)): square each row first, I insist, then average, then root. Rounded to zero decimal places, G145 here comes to 351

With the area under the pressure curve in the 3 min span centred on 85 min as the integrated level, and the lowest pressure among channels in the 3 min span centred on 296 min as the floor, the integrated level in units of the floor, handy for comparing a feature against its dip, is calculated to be 5.5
